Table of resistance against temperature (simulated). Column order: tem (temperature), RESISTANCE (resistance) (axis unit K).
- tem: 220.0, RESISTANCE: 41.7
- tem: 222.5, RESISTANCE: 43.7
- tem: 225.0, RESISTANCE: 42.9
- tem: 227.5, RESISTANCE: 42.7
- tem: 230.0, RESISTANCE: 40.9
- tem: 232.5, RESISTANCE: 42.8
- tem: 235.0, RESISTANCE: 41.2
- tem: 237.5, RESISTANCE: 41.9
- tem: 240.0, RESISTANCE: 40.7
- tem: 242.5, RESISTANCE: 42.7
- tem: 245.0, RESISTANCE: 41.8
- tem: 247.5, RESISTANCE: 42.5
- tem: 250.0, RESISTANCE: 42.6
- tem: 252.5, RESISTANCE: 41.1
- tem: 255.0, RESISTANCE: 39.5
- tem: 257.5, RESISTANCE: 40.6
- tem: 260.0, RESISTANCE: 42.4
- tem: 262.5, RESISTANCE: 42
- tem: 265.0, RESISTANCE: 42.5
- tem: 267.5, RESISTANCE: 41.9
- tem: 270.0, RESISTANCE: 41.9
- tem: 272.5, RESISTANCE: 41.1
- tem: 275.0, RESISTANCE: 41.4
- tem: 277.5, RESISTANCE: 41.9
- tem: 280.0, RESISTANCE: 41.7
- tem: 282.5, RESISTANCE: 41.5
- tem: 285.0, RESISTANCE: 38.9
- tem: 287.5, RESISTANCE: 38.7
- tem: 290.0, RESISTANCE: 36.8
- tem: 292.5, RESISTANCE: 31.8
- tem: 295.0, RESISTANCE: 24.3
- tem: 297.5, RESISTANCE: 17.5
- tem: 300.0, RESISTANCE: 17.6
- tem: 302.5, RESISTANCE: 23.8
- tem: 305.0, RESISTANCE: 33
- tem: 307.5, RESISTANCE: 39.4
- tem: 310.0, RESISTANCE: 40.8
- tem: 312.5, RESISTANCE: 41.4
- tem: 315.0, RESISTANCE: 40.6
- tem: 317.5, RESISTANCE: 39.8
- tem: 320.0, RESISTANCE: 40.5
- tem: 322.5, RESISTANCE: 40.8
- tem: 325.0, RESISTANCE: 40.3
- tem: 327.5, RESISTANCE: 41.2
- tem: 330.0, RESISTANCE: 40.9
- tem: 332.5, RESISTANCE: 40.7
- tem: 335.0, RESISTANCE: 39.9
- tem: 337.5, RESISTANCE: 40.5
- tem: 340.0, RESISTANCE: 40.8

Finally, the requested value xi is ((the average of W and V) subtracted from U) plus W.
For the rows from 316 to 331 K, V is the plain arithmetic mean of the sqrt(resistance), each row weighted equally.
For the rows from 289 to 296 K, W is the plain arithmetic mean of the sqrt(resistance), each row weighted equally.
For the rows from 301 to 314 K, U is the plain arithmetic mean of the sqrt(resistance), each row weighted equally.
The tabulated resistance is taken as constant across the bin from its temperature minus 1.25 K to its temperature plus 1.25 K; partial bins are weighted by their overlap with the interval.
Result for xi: 5.5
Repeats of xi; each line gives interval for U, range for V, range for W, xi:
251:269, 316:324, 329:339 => 6.4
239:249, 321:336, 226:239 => 6.5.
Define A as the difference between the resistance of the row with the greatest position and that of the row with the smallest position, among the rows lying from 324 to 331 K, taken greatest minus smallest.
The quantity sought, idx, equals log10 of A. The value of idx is -0.2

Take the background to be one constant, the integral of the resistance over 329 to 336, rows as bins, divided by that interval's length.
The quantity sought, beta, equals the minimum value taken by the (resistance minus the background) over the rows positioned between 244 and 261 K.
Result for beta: -1.0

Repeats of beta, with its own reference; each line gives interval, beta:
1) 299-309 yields -22.9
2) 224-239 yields 0.4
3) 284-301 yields -23.0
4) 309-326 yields -0.7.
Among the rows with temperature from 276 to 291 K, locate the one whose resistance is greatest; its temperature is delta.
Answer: 277.5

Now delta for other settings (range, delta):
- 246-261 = 250.0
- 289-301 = 290.0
